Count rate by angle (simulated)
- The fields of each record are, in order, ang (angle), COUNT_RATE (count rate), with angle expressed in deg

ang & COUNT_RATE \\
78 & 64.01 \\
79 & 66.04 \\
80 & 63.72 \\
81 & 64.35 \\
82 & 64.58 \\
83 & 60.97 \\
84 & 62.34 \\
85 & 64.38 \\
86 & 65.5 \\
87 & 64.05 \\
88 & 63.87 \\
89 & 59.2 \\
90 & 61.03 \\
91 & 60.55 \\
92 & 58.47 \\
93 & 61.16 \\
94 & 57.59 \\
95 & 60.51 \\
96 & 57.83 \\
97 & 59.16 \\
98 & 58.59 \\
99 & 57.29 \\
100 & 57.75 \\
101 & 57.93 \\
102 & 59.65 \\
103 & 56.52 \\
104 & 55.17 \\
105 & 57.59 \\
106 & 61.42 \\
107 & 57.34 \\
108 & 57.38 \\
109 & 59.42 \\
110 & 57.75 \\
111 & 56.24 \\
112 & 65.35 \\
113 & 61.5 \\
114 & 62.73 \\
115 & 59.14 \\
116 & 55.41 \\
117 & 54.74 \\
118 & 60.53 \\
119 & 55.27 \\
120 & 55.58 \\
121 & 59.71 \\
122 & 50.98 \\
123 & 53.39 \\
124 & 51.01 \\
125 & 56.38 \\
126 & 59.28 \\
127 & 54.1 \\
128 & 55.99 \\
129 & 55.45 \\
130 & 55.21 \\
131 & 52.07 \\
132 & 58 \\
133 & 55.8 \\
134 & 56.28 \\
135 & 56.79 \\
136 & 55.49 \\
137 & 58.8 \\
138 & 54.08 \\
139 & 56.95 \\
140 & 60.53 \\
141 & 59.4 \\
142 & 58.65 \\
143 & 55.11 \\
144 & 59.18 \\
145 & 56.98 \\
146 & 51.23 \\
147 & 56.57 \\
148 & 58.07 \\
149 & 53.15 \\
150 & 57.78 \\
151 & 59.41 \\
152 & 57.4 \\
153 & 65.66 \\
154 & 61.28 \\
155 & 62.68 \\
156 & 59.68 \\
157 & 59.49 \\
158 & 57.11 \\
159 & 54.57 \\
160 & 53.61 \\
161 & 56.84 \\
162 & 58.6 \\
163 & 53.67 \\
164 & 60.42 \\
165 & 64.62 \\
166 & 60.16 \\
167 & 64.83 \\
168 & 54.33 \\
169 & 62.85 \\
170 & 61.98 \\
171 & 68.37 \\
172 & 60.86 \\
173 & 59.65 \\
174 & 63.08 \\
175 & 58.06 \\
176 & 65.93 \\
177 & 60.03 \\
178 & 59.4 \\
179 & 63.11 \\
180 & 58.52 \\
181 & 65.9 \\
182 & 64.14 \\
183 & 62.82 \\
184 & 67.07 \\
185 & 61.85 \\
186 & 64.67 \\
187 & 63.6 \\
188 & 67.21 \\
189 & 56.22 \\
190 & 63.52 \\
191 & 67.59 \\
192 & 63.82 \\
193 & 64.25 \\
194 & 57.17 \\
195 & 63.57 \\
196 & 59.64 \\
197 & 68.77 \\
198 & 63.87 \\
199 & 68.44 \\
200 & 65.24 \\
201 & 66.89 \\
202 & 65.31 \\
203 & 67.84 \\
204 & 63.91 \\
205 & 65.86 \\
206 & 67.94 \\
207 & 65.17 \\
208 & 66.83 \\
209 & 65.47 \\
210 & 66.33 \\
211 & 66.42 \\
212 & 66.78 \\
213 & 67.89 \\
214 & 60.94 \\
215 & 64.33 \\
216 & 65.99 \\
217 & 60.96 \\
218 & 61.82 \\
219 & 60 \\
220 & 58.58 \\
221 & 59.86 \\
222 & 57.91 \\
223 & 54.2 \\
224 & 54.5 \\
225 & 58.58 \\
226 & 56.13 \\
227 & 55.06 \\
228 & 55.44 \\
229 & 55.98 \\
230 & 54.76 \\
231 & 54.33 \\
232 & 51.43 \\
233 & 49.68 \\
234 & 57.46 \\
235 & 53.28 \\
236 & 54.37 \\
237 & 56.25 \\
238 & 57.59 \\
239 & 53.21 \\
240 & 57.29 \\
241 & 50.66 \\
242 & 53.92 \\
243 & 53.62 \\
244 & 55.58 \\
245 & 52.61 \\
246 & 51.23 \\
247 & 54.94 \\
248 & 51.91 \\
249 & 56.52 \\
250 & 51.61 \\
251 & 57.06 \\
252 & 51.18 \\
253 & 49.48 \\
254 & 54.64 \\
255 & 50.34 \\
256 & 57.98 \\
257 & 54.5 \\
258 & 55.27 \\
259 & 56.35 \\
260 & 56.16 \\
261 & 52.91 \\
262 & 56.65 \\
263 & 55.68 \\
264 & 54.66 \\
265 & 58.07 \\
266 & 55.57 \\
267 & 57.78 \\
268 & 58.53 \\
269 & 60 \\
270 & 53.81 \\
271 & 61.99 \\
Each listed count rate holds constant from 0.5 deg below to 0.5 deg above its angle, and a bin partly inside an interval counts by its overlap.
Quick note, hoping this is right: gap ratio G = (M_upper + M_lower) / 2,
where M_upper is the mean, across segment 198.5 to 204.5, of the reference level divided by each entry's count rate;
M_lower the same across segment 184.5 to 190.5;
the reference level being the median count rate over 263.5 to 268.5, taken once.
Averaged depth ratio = 0.90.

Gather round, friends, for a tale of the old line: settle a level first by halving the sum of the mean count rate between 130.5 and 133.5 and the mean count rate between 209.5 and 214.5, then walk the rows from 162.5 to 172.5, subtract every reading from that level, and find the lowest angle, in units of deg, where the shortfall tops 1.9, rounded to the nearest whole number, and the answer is 163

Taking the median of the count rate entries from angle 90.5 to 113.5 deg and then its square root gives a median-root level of 7.61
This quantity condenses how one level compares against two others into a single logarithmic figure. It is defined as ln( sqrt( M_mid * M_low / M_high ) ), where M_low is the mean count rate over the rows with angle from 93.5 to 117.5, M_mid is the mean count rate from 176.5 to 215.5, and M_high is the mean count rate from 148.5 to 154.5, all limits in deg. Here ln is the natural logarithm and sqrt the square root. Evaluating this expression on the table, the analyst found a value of 2.08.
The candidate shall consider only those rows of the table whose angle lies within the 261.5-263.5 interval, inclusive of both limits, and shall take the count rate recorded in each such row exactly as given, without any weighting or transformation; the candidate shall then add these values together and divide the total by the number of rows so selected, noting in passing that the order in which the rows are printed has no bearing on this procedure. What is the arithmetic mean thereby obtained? 56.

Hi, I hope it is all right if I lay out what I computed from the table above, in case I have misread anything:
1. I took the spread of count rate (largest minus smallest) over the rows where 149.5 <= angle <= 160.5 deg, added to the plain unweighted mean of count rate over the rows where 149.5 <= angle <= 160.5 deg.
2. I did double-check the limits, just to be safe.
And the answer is 71.0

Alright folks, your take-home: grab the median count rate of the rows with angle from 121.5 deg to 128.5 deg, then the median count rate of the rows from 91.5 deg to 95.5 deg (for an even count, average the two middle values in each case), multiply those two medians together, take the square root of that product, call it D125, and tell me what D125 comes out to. 56.7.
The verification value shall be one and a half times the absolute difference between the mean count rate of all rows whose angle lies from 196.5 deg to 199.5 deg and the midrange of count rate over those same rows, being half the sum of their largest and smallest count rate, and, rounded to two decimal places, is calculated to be 1.06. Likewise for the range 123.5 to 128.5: 0.31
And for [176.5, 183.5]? 0.33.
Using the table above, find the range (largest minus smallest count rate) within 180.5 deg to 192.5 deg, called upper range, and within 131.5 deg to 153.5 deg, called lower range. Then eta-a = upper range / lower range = 0.79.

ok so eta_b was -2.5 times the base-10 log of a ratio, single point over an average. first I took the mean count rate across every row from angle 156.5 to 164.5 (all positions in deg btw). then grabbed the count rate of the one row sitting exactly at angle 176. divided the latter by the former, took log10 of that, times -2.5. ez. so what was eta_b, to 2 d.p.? -0.16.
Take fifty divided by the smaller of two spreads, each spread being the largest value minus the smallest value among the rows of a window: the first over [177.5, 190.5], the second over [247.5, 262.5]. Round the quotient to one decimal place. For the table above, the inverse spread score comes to 5.9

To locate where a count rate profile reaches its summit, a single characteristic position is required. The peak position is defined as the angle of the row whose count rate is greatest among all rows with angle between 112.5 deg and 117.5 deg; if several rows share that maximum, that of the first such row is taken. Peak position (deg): 114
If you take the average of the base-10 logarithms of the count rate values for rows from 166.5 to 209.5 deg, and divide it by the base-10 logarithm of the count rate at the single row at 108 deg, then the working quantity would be 1.03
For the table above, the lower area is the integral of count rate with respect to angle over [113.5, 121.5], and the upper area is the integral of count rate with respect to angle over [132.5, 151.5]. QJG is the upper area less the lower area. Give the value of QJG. 617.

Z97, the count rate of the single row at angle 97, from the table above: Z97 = 59.16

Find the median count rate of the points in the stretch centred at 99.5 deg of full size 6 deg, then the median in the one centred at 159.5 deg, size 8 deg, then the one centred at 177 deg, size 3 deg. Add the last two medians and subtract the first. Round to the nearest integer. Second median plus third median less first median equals 59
